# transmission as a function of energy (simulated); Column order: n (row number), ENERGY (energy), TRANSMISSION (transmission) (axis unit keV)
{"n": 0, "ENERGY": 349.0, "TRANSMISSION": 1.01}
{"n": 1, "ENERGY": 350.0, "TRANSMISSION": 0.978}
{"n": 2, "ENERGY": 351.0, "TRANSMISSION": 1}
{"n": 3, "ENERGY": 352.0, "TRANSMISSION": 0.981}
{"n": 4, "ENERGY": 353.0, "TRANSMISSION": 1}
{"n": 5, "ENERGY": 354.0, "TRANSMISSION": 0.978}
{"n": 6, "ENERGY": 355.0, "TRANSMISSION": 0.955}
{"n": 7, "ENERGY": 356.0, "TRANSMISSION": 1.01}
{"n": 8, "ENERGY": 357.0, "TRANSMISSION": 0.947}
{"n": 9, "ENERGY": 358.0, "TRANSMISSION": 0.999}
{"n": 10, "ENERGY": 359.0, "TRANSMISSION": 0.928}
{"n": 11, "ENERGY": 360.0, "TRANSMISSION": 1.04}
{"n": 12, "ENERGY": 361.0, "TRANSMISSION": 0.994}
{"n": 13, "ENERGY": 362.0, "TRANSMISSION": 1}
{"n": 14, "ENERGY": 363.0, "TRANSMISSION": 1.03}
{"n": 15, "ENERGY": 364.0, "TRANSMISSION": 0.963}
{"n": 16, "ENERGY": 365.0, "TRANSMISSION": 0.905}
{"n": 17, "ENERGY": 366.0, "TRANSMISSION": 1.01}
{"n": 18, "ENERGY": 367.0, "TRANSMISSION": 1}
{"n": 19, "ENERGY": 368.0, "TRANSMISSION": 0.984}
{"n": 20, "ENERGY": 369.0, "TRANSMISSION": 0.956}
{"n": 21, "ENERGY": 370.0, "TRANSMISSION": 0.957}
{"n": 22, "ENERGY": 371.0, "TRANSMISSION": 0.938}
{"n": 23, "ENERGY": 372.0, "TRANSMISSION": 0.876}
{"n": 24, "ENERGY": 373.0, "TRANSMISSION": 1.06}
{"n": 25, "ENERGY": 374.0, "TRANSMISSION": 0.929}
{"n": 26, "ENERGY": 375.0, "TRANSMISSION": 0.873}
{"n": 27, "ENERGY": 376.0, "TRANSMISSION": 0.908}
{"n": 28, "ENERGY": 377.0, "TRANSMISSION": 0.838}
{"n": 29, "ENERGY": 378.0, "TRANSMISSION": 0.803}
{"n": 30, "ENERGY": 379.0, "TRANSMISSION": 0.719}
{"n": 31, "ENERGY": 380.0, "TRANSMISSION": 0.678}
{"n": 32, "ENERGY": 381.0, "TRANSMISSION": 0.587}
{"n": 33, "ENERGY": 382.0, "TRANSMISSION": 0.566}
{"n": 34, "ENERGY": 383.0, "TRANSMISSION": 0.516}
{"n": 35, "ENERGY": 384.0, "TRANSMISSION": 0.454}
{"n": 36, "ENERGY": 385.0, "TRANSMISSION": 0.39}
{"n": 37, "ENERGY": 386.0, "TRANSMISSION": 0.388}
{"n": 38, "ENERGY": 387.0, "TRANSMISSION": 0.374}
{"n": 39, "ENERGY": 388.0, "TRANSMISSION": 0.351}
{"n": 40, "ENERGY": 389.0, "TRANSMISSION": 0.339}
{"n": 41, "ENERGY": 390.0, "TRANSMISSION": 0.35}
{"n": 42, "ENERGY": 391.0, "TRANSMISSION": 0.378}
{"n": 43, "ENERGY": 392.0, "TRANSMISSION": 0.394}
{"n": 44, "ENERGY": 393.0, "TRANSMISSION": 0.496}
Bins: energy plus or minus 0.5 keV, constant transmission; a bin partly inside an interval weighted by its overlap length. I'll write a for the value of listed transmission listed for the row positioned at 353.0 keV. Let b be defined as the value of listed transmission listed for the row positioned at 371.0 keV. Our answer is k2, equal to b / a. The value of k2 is 0.94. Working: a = 1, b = 0.938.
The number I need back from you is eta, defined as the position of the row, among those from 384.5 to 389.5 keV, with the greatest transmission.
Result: 385.0 keV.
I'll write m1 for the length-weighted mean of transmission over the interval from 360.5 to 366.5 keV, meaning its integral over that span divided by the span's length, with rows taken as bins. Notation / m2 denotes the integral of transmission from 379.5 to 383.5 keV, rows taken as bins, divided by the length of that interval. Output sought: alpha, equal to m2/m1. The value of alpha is 0.6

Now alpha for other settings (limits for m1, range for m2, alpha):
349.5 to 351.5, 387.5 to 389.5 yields 0.3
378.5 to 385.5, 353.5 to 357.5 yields 1.7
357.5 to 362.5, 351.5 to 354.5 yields 1.0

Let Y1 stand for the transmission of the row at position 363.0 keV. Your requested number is 1.03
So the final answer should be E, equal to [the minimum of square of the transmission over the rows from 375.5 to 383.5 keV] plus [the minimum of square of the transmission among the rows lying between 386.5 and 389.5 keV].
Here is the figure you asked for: 0.38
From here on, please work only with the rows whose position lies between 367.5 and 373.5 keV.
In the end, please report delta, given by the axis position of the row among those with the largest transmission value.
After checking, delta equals 373.0 keV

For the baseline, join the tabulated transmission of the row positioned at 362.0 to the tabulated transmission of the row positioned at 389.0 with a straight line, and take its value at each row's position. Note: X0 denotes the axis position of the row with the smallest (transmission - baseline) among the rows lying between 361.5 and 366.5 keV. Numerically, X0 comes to 365.0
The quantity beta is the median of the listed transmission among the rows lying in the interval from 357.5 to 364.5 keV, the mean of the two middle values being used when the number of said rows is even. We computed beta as 1.00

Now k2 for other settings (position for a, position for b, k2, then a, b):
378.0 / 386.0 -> 0.48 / 0.803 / 0.388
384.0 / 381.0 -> 1.29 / 0.454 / 0.587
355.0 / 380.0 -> 0.71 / 0.955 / 0.678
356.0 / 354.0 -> 0.97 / 1.01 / 0.978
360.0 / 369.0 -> 0.92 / 1.04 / 0.956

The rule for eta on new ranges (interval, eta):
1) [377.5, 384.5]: 378.0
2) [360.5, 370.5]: 363.0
